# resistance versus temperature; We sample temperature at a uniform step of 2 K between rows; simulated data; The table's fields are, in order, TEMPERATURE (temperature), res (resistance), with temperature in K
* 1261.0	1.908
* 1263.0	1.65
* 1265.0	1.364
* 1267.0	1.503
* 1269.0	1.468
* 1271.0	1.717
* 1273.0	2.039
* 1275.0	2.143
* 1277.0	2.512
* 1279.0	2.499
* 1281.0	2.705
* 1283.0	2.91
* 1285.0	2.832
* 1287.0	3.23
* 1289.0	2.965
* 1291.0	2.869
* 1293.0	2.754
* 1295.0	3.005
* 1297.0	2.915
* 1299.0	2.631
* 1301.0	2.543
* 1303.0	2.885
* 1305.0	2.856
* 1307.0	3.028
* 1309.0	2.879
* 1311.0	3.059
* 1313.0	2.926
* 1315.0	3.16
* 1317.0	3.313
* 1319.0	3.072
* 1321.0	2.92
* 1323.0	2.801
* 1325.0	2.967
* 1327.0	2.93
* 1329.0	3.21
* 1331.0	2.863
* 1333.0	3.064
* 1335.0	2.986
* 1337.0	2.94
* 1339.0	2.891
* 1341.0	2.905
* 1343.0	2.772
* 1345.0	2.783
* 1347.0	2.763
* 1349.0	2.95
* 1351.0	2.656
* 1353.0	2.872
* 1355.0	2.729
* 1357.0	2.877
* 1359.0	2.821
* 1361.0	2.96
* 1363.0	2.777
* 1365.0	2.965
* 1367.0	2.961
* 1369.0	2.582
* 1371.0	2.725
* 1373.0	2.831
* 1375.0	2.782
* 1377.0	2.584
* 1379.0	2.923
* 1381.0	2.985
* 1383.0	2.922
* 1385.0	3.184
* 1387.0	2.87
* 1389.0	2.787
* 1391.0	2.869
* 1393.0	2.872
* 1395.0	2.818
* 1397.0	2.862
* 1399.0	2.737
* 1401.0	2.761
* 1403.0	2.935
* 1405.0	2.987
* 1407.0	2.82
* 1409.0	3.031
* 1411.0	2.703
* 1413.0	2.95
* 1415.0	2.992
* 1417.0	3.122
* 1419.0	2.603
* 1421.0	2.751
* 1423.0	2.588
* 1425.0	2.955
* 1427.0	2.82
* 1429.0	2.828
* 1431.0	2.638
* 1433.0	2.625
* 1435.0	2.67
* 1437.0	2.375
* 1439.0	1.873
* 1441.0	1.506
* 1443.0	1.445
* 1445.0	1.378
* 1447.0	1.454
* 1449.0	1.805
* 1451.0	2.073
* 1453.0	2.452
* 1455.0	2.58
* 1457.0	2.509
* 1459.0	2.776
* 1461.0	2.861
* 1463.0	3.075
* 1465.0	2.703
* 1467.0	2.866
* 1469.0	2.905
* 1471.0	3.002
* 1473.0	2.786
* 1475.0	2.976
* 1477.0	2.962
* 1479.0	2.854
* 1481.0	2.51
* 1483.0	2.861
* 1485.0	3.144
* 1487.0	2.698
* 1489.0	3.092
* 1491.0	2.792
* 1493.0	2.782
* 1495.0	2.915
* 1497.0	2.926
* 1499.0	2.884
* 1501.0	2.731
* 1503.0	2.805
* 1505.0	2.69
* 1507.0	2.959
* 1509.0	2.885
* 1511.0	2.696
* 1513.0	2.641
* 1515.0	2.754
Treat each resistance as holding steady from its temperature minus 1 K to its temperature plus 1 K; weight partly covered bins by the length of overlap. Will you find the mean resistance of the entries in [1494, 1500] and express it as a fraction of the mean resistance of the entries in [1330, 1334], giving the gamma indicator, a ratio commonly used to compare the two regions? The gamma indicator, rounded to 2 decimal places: 0.98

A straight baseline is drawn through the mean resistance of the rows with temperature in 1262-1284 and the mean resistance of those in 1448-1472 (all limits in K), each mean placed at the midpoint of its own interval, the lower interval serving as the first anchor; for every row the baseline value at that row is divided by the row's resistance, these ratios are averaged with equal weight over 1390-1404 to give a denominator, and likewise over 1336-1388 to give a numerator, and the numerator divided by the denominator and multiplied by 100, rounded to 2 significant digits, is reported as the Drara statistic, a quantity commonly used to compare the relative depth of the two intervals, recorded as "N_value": 95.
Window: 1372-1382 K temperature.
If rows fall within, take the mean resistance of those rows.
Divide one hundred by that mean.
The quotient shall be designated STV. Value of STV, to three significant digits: 35.4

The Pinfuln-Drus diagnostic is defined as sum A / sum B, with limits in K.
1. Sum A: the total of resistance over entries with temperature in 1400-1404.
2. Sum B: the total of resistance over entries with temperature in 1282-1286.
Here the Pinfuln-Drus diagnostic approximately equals 1.0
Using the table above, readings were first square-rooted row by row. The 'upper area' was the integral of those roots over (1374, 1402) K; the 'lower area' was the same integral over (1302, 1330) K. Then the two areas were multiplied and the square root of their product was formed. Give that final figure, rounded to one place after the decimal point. 47.9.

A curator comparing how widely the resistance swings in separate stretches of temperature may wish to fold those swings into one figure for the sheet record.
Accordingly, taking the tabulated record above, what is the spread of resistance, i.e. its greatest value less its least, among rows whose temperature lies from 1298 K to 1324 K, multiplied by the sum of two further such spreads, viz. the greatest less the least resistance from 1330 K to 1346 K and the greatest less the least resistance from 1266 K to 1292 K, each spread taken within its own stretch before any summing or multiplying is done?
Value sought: 1.58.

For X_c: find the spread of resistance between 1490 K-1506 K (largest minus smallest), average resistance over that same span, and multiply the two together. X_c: 0.66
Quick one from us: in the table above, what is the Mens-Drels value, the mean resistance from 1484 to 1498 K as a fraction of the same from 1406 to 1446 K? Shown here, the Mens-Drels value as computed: 1.15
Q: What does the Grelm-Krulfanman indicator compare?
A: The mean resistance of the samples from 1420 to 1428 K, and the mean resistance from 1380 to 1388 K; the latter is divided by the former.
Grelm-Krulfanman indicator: 1.076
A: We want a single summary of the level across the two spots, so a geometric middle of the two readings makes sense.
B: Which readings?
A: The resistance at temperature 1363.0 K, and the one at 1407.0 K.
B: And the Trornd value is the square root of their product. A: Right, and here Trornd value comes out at 2.80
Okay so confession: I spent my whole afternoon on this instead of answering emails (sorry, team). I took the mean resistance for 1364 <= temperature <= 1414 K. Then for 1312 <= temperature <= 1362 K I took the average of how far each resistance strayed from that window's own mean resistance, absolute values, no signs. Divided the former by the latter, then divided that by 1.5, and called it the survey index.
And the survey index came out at 17.3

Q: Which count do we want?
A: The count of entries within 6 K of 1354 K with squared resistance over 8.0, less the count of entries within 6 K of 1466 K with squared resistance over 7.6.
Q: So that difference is -2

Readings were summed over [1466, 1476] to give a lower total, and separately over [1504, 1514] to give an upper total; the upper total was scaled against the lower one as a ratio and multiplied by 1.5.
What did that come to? 1.43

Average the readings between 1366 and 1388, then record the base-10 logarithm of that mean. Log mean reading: 0.455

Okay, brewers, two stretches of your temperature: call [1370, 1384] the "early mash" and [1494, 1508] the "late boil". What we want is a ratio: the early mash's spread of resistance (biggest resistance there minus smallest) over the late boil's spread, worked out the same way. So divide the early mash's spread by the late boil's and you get 1.5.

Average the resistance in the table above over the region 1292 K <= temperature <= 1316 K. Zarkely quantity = 2.89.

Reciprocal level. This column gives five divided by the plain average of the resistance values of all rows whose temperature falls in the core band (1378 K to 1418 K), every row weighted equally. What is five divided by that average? 1.72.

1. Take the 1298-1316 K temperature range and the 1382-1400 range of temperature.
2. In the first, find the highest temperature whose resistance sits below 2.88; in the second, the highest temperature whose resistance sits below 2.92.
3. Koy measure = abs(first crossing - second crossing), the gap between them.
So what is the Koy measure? 90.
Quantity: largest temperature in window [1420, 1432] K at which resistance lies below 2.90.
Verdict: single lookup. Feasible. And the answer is 1431.0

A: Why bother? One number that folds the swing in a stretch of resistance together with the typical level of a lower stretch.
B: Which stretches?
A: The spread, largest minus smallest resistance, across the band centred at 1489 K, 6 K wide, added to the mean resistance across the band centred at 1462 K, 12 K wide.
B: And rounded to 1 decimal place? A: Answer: 3.2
